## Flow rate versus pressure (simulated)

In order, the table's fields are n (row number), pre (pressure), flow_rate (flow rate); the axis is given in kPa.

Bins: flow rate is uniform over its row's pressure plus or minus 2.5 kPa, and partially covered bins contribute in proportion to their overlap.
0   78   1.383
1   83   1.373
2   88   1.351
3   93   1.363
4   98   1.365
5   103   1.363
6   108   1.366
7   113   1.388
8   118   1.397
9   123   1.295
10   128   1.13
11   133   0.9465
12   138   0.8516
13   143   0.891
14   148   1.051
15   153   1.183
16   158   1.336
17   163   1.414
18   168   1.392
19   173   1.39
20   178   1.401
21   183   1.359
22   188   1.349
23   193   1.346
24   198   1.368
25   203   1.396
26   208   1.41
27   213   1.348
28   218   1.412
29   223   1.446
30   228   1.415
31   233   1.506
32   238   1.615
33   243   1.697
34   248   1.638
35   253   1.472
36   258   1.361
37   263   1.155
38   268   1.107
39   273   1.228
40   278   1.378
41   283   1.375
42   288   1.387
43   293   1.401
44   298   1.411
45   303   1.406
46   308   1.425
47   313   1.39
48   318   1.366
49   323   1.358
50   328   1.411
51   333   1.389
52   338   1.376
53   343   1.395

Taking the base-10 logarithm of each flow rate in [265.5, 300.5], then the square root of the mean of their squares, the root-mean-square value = 0.127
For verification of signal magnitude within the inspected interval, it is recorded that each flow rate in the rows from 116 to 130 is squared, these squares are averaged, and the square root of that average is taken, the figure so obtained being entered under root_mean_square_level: 1.28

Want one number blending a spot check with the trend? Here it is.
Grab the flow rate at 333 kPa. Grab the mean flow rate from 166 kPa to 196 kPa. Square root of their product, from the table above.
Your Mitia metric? 1.381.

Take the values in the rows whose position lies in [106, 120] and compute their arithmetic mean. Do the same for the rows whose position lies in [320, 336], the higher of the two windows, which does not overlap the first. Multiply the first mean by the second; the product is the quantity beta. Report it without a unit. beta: 1.92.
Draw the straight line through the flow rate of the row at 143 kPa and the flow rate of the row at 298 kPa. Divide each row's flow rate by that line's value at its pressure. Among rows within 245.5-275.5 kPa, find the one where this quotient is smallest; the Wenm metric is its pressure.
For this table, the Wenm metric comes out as 268 kPa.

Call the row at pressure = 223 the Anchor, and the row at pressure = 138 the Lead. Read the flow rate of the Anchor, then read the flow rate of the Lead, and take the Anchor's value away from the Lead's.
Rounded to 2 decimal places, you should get -0.59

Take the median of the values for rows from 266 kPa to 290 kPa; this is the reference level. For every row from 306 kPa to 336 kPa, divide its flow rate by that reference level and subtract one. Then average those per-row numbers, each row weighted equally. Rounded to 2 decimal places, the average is 0.01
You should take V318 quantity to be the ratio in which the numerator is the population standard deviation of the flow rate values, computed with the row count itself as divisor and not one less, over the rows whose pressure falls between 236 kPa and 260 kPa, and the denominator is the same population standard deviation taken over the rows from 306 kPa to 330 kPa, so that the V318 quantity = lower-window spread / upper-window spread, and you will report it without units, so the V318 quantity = 4.8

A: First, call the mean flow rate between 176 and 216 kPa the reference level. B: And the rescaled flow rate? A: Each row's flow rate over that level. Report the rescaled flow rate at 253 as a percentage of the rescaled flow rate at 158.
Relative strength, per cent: 110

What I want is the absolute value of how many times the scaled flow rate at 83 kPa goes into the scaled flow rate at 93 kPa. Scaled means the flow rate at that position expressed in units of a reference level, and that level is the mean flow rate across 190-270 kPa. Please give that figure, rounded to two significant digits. 0.99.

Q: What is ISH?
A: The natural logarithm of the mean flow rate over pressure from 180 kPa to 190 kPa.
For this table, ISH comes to 0.30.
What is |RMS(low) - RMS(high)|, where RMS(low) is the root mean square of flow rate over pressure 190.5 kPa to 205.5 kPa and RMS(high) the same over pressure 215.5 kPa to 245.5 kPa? 0.15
